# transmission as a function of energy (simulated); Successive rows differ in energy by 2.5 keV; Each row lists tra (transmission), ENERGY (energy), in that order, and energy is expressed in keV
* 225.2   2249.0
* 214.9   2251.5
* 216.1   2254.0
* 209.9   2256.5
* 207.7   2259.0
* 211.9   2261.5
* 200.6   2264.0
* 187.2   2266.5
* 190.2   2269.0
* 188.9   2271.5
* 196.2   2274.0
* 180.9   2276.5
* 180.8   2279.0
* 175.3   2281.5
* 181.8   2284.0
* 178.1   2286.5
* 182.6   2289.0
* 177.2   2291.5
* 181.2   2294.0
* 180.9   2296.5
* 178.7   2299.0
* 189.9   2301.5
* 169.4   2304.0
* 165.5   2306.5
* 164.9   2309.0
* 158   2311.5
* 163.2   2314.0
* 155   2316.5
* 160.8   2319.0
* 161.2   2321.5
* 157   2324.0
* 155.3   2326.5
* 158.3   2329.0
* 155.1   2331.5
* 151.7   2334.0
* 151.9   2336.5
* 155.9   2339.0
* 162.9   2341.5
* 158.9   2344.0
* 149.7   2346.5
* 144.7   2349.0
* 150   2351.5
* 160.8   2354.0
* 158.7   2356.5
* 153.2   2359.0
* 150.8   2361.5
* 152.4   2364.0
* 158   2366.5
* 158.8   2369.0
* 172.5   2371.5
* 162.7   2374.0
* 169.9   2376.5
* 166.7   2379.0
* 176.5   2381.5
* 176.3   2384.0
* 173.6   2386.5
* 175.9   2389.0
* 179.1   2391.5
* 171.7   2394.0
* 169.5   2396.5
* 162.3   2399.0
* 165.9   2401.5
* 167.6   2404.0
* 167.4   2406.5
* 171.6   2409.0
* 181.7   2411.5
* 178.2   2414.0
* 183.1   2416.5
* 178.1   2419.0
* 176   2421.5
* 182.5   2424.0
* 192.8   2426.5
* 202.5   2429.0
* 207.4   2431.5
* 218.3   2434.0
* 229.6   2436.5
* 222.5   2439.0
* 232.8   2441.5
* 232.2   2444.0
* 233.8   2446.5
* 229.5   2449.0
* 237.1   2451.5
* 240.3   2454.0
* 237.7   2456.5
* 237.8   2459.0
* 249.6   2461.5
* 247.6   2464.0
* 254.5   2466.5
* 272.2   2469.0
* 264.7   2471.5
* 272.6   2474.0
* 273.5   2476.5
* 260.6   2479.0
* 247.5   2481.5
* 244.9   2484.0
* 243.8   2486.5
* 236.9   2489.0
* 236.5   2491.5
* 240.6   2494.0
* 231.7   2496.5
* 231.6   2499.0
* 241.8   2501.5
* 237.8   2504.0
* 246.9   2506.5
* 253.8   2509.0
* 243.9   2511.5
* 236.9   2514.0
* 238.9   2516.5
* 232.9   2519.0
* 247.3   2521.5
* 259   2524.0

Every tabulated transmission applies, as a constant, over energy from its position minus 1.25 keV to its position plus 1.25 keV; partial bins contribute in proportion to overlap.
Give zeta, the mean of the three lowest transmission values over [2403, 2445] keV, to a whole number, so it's 169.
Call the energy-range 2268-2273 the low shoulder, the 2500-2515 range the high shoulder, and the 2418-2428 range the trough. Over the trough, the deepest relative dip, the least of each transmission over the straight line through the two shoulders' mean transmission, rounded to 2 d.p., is 0.79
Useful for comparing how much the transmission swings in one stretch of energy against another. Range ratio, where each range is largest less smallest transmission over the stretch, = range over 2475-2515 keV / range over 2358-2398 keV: 1.5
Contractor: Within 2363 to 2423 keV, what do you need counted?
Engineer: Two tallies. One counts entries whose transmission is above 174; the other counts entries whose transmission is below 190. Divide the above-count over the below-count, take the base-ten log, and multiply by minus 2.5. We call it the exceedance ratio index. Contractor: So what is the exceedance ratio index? 1.1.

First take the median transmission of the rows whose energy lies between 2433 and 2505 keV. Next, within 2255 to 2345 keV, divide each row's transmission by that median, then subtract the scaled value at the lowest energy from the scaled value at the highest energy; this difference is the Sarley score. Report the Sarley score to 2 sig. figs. -0.21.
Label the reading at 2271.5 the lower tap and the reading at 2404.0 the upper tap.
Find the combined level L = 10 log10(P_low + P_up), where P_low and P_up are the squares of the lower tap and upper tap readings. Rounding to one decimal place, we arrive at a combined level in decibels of 48.0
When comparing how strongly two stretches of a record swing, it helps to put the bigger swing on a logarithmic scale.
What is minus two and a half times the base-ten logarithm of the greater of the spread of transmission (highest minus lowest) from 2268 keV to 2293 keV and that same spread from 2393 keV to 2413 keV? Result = -3.3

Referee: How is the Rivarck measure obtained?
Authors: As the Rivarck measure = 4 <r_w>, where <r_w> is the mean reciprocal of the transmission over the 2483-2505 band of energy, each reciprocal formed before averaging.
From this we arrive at 0.017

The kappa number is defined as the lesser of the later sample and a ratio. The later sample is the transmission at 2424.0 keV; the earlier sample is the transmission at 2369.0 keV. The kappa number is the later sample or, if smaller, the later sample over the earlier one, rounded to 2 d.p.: 1.15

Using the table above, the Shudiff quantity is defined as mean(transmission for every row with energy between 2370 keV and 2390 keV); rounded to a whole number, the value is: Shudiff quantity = 172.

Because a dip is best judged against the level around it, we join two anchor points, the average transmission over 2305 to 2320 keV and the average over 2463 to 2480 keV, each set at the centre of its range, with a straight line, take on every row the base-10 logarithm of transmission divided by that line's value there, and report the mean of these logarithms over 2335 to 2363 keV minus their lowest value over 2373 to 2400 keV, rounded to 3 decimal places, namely 0.048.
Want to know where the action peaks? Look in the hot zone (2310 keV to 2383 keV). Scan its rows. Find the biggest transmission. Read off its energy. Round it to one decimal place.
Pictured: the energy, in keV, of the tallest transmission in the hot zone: 2381.5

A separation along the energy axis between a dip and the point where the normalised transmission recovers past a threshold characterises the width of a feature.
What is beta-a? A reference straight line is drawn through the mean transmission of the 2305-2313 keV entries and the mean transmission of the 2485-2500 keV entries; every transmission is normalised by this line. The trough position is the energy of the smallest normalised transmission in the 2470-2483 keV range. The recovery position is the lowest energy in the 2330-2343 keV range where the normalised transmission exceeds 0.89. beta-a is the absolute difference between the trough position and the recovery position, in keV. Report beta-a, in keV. 150.0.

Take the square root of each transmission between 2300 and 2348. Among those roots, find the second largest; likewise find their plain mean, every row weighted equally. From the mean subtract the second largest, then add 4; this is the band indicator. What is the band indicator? 3.64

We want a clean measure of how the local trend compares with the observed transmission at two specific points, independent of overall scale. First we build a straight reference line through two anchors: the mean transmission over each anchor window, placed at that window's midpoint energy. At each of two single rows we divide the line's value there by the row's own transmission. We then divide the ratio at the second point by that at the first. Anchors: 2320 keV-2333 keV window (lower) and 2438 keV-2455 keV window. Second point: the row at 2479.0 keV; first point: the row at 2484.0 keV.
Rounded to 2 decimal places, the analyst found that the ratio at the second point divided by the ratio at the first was 0.93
